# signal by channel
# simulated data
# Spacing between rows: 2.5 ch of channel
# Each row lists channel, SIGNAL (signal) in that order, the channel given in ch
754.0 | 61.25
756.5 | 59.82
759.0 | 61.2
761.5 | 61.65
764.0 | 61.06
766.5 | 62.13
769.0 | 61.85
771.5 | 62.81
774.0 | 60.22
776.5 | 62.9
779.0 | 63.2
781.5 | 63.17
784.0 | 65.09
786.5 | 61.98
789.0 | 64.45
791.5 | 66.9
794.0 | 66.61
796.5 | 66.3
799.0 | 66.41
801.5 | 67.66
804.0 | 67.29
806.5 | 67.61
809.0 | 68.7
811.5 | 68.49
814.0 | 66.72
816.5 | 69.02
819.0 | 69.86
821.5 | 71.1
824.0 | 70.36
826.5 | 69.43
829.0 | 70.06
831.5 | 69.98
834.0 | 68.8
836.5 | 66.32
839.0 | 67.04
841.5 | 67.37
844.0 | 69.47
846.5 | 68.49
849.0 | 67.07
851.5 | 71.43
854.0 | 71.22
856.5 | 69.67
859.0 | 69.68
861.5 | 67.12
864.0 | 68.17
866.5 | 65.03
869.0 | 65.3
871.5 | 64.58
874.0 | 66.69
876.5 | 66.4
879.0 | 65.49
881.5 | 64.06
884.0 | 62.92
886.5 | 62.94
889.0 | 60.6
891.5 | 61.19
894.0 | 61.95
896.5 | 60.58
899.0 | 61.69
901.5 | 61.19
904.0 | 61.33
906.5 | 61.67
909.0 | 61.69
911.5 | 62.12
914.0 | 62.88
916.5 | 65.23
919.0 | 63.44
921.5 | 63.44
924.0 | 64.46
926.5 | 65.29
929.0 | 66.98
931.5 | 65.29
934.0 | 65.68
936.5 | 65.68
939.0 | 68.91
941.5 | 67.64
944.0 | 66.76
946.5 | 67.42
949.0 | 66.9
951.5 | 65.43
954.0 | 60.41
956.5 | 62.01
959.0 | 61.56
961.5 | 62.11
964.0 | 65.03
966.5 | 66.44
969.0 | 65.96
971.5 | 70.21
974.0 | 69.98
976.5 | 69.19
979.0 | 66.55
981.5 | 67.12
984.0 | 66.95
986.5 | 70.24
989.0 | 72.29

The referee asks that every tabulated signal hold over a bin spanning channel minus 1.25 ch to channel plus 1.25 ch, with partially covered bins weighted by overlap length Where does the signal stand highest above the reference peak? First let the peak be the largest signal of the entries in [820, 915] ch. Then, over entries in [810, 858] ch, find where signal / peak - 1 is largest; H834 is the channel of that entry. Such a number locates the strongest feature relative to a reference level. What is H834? 851.5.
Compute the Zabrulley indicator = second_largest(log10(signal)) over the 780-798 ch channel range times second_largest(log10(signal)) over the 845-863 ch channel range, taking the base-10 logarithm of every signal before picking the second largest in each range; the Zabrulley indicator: 3.38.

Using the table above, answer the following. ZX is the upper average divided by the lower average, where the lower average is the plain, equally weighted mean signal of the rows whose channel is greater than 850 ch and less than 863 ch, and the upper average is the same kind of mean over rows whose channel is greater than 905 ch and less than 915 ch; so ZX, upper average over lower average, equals 0.89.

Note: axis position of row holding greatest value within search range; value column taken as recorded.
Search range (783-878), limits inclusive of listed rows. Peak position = 851.5 ch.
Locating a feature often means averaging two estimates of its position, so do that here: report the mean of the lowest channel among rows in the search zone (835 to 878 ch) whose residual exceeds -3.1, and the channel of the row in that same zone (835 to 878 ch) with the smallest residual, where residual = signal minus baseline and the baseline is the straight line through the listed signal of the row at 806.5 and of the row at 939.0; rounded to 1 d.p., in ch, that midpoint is 854.0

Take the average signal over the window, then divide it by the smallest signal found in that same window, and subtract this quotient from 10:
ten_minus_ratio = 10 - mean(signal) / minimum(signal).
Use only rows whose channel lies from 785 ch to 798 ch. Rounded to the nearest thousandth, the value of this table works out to 8.947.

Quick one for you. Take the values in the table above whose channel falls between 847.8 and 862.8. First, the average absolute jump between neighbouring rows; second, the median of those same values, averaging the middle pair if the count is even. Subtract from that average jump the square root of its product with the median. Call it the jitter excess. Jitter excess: -9.3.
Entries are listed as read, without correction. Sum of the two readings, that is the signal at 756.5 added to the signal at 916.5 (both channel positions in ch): 125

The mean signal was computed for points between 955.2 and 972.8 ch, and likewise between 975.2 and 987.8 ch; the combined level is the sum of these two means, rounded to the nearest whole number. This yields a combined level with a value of 133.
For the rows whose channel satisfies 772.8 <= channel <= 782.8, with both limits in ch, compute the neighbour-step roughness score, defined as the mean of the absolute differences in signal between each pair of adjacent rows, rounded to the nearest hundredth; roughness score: 1.00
